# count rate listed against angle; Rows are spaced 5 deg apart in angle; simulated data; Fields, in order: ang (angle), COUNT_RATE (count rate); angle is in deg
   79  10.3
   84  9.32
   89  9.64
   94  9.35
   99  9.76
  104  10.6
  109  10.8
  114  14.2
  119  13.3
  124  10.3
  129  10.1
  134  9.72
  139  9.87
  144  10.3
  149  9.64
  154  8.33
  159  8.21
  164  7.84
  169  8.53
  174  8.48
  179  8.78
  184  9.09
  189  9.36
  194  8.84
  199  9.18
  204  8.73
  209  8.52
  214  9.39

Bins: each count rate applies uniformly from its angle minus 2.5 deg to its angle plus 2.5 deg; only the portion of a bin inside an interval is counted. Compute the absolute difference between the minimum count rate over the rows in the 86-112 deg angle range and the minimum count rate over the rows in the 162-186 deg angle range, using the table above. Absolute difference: 1.51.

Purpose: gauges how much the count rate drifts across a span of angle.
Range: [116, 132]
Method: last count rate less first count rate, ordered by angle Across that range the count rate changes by -3.2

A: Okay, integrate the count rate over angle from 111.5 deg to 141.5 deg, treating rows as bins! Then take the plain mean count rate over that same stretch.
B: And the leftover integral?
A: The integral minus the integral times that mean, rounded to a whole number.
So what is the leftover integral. -3458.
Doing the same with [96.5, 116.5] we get -2345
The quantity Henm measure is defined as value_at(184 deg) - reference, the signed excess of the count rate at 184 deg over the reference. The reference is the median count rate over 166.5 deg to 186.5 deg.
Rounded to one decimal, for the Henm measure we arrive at 0.4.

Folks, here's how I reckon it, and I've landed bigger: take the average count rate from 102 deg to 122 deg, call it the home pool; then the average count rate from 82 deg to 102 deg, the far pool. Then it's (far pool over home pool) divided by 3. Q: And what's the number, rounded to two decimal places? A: 0.26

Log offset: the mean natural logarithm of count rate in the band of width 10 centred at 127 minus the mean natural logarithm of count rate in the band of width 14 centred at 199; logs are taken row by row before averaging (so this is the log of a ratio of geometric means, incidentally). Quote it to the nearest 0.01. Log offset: 0.13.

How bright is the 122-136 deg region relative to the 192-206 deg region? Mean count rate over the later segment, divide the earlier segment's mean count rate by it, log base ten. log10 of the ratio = 0.05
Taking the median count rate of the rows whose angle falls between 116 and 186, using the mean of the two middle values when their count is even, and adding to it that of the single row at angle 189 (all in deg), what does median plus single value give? 18.7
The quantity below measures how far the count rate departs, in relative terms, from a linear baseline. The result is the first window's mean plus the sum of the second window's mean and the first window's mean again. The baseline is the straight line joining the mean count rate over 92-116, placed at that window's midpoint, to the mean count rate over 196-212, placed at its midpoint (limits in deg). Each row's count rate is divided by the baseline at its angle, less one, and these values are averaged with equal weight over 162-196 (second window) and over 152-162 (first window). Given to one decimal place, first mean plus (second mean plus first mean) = -0.4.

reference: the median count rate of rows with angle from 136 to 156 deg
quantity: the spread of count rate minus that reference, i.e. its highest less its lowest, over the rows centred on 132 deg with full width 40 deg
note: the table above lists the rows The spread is 4.6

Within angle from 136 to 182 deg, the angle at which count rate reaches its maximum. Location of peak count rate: 144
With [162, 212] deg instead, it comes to 189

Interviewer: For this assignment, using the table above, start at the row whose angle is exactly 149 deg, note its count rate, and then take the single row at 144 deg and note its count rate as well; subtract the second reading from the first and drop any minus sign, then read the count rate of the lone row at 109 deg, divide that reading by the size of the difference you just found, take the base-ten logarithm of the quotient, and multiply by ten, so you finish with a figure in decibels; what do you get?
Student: 12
